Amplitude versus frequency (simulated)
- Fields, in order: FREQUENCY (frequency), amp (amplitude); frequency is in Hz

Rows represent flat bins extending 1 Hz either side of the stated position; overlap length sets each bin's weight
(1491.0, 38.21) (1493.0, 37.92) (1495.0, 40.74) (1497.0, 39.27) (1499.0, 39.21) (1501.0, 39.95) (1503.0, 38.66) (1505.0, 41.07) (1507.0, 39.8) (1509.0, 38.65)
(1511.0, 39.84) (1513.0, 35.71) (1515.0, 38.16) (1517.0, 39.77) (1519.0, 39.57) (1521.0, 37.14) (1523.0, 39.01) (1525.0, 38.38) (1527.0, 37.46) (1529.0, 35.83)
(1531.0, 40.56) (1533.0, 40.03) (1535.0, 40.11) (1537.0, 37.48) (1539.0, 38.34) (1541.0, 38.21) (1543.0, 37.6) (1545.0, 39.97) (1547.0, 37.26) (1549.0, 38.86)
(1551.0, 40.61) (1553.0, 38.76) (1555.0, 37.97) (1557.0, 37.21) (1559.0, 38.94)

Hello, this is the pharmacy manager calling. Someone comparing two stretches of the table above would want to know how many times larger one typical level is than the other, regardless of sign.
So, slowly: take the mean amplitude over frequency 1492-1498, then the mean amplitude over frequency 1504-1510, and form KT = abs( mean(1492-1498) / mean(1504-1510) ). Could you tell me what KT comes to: 0.987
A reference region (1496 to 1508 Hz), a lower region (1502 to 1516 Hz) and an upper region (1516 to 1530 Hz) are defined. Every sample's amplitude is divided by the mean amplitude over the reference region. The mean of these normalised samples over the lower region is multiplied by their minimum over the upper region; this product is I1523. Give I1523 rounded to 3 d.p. 0.885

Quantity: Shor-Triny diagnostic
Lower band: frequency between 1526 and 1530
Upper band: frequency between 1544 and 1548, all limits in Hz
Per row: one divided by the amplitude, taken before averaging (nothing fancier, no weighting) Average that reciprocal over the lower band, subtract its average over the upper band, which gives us 0.0014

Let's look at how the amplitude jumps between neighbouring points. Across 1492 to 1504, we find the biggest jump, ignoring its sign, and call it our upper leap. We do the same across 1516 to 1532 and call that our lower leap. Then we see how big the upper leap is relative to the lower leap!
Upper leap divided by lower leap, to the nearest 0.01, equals 0.60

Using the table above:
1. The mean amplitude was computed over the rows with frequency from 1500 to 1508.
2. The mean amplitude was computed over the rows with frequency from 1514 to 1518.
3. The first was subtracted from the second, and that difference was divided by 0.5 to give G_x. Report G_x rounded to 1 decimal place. -1.8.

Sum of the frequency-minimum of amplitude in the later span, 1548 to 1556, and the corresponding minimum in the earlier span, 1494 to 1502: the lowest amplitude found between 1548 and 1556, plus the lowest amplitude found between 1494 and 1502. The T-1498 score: 77.2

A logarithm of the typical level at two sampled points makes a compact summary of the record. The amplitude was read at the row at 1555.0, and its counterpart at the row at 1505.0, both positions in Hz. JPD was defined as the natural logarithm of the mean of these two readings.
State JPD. 3.68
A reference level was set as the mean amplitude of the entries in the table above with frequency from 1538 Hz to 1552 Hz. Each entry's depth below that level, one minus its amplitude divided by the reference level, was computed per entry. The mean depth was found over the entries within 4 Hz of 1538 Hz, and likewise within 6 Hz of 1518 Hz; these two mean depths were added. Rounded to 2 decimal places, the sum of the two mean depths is 0.02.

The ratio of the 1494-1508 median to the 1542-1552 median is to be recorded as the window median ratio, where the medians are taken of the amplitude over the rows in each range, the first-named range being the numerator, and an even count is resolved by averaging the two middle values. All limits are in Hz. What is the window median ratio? 1.02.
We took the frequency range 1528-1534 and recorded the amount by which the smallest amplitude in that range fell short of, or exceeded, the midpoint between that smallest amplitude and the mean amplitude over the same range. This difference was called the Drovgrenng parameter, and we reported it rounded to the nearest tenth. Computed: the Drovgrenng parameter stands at -1.5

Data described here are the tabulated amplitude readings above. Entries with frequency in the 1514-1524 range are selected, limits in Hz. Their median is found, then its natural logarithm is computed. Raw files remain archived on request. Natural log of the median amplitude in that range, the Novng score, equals 3.66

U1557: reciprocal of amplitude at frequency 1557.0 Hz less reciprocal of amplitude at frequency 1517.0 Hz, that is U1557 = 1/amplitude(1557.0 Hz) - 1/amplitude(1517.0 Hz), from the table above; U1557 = 0.0017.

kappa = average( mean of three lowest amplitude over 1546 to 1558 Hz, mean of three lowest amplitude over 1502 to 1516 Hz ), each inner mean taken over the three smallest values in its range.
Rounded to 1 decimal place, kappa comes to 37.5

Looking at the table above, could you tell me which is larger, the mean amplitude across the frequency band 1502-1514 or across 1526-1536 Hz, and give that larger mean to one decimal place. 39.0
